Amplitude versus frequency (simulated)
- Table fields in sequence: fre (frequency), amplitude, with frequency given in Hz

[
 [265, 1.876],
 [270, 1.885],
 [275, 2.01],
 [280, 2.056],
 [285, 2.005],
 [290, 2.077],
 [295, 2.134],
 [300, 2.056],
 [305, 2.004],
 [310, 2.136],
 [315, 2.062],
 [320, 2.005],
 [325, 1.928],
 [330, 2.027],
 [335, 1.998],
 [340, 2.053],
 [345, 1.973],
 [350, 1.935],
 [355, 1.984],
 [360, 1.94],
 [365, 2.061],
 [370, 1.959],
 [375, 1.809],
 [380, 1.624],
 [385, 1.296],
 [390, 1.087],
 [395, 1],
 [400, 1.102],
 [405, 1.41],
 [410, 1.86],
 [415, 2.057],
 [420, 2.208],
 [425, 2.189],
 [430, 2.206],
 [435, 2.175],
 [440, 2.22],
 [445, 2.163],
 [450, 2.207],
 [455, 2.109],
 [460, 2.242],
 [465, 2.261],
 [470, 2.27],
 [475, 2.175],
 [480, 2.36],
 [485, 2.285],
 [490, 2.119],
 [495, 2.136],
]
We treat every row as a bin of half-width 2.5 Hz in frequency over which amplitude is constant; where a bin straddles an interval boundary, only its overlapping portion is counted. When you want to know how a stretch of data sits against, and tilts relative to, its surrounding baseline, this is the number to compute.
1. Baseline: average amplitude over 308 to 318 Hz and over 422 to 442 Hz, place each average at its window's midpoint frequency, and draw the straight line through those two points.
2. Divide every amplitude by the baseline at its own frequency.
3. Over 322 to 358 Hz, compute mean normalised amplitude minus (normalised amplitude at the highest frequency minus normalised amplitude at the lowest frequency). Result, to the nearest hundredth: 0.92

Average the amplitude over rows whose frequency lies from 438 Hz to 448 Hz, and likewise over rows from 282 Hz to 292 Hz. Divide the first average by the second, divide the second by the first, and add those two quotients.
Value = 2.005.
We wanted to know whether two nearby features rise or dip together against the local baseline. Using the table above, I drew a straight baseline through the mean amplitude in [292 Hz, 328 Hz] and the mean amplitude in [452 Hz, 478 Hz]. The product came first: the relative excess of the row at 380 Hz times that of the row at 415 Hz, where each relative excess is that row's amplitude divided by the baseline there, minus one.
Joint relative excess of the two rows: 0.011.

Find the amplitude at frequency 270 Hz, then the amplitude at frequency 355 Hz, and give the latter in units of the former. 1.05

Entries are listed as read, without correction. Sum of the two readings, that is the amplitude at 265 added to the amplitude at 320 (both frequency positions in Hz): 3.88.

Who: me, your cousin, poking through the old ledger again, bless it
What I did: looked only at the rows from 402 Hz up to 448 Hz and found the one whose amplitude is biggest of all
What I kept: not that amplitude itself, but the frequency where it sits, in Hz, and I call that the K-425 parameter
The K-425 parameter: 440 Hz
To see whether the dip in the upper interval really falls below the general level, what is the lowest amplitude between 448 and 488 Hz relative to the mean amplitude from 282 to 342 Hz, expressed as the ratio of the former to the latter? 1.03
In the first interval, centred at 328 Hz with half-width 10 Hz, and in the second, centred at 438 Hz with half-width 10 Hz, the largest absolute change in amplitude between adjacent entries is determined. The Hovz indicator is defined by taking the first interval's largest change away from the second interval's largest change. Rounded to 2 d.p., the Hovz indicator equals -0.04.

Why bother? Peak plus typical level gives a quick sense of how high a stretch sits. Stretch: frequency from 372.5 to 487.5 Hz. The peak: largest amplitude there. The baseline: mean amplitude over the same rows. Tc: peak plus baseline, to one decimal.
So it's 4.3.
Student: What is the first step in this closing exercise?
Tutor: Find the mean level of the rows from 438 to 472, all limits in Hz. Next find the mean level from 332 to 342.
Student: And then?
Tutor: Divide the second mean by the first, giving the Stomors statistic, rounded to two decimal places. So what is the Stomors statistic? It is 0.92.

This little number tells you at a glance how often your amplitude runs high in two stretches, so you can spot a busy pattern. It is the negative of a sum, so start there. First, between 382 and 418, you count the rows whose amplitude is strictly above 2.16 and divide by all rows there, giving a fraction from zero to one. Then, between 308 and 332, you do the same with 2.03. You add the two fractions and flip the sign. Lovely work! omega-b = -0.40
